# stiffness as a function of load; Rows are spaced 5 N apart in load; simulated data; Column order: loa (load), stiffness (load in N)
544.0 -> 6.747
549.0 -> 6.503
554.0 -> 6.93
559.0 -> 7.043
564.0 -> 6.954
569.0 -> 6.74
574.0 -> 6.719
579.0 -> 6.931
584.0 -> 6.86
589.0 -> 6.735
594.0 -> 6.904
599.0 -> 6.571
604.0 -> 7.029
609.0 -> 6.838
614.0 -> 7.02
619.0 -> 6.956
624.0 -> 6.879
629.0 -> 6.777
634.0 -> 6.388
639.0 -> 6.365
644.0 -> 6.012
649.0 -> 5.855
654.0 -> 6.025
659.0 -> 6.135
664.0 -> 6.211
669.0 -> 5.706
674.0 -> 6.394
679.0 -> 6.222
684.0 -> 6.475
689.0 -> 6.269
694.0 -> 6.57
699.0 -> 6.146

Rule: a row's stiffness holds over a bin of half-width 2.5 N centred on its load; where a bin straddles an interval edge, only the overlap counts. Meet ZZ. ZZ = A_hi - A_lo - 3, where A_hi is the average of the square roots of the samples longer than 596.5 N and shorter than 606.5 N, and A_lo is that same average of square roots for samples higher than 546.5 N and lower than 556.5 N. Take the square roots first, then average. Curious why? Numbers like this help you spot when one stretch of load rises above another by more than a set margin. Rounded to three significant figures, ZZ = -2.98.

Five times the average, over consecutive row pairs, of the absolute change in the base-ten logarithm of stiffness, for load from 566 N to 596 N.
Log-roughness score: 0.038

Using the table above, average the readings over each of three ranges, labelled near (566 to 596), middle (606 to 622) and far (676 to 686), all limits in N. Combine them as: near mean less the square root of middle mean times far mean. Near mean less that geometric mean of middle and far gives 0.18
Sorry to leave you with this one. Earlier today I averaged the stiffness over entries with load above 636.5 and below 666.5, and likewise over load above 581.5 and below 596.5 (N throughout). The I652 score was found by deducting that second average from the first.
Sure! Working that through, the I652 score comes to -0.7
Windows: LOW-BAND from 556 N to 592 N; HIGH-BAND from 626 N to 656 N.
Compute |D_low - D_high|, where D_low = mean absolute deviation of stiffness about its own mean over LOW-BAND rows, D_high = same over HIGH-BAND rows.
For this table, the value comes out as 0.17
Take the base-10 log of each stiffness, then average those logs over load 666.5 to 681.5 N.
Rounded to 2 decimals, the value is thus 0.79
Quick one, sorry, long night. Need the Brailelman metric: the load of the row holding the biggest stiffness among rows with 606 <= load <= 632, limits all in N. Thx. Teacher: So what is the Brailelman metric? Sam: 614.0 N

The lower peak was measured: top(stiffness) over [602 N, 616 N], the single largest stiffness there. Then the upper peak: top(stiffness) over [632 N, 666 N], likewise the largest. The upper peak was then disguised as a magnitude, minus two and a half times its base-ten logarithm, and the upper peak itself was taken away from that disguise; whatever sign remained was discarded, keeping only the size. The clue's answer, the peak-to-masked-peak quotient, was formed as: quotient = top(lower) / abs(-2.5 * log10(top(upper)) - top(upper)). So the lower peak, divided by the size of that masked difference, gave 0.84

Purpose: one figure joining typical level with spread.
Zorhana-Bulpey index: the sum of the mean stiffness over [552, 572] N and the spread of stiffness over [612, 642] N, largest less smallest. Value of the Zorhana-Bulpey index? 7.57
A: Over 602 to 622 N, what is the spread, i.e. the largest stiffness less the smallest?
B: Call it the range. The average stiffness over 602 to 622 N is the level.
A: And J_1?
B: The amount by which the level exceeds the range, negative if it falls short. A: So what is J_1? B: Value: 6.77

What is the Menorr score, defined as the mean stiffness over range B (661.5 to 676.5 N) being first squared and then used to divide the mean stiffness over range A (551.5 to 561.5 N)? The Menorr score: 0.188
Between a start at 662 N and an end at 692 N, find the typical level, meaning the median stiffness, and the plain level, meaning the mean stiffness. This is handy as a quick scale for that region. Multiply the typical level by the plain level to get 38.8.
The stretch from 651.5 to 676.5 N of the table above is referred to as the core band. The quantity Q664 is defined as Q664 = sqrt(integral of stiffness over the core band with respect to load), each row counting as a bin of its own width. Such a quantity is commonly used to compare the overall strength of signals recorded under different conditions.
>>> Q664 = 12.3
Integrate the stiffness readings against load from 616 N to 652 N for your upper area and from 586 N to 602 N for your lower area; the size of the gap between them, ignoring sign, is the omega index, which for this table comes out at 125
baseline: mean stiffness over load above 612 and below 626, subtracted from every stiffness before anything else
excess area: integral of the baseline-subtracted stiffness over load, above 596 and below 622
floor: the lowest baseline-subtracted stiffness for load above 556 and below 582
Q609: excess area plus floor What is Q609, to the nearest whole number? -2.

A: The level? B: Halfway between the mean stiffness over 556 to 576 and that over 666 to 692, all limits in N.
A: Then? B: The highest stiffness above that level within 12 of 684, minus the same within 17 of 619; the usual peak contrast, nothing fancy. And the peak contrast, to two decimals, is -0.46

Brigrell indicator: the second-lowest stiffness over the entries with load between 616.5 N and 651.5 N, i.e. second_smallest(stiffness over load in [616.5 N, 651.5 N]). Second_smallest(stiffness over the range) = 6.012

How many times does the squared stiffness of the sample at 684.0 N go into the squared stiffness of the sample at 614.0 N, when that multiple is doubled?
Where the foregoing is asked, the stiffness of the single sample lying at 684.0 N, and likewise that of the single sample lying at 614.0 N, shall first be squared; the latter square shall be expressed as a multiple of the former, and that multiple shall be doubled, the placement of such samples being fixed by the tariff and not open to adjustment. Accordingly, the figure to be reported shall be 2.4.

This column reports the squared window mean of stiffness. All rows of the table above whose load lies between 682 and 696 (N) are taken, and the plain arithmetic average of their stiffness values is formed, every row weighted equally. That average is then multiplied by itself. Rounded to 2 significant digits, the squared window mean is 41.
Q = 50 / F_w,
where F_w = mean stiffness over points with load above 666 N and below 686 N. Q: 8.07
